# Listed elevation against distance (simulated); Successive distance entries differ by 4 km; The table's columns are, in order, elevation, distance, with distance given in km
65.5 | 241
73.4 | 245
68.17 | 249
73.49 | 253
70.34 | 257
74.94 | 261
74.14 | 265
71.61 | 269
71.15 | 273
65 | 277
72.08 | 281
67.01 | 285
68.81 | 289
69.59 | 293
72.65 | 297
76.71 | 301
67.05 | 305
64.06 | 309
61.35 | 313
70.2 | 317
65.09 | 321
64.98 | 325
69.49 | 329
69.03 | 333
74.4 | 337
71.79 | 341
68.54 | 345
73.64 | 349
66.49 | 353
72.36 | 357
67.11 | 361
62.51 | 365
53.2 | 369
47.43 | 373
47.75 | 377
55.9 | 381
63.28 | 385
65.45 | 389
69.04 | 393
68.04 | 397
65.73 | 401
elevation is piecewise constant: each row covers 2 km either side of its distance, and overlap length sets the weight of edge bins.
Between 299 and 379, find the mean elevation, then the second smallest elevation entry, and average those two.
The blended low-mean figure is 56.7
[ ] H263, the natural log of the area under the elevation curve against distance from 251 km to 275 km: 7.46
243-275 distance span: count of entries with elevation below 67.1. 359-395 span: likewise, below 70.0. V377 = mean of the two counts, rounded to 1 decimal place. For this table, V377 4.5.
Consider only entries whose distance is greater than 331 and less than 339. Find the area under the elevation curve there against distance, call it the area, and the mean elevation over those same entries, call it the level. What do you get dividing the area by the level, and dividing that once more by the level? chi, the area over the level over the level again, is 0.112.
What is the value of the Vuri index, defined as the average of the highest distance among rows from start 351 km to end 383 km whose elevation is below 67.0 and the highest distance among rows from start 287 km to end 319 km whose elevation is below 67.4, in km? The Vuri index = 347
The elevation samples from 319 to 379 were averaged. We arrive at 65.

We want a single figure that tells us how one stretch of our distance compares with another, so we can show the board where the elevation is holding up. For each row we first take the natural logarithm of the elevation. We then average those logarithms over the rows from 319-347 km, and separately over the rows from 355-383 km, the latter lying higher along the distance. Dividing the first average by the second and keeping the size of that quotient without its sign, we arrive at 1.05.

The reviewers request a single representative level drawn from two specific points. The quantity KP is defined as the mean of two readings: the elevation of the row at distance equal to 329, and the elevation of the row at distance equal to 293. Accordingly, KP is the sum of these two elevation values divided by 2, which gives 70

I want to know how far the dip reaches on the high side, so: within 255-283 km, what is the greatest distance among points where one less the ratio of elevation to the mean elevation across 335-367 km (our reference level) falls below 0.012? 281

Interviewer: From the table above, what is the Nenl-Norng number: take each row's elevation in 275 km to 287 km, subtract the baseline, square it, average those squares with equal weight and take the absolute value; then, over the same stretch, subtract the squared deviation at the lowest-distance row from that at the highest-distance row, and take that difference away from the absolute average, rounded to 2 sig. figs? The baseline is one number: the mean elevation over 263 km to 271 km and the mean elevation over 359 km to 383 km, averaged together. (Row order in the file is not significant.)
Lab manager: 16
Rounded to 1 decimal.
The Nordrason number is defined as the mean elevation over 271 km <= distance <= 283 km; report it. 69.4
